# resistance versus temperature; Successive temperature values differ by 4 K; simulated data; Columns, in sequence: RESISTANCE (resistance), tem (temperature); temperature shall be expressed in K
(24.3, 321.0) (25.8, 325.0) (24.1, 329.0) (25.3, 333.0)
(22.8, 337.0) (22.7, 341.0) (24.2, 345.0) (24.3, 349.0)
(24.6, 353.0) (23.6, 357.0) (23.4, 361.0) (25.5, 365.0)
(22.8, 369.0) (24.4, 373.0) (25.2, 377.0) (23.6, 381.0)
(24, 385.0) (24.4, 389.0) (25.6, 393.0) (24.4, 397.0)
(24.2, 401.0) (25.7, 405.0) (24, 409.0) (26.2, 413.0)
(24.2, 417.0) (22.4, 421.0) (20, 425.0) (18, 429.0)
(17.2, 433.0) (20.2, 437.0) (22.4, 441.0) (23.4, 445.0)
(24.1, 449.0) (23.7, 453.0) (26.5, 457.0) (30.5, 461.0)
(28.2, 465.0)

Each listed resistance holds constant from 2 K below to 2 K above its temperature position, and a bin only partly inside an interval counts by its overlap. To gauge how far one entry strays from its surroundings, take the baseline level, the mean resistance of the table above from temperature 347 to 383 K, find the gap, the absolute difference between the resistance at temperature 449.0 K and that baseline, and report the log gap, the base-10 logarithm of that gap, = -1.3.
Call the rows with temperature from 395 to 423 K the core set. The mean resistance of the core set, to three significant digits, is 24.4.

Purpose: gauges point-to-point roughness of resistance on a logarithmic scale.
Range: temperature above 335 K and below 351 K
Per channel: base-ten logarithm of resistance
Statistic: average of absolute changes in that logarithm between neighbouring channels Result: 0.010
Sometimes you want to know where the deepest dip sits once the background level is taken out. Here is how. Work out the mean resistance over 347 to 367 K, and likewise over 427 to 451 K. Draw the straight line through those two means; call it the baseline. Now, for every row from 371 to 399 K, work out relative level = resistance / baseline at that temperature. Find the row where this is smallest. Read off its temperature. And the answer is 381.0 K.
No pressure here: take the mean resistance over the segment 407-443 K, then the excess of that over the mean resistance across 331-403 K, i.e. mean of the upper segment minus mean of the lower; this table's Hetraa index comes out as -2.5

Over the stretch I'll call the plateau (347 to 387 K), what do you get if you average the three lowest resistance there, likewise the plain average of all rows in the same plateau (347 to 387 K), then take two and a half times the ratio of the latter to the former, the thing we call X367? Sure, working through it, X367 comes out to 2.59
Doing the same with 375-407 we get 2.57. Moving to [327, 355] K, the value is 2.59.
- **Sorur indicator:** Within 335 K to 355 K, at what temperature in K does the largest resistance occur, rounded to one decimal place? 353.0 K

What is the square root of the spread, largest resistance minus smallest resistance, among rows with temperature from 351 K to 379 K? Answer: 1.6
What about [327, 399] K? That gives 1.7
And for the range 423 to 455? 2.6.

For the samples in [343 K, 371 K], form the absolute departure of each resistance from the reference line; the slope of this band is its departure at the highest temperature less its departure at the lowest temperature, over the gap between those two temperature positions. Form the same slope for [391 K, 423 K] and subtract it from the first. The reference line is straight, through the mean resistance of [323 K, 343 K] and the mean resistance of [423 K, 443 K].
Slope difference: 0.06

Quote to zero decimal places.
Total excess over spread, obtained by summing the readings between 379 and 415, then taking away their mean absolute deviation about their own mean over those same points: 221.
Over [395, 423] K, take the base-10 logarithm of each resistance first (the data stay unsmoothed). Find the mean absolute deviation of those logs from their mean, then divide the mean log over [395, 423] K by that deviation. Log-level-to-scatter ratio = 92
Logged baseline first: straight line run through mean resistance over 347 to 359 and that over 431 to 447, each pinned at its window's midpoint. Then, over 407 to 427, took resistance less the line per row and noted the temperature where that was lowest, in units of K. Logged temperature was 425.0 K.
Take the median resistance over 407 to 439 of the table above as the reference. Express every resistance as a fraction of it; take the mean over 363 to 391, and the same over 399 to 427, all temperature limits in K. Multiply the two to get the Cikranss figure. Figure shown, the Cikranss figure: 1.27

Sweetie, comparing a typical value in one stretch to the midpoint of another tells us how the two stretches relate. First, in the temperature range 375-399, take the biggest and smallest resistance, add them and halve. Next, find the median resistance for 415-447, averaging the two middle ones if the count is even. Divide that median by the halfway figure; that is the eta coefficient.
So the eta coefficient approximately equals 0.87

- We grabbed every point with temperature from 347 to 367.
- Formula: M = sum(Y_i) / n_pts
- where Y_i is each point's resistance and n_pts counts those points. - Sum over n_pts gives 24.3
